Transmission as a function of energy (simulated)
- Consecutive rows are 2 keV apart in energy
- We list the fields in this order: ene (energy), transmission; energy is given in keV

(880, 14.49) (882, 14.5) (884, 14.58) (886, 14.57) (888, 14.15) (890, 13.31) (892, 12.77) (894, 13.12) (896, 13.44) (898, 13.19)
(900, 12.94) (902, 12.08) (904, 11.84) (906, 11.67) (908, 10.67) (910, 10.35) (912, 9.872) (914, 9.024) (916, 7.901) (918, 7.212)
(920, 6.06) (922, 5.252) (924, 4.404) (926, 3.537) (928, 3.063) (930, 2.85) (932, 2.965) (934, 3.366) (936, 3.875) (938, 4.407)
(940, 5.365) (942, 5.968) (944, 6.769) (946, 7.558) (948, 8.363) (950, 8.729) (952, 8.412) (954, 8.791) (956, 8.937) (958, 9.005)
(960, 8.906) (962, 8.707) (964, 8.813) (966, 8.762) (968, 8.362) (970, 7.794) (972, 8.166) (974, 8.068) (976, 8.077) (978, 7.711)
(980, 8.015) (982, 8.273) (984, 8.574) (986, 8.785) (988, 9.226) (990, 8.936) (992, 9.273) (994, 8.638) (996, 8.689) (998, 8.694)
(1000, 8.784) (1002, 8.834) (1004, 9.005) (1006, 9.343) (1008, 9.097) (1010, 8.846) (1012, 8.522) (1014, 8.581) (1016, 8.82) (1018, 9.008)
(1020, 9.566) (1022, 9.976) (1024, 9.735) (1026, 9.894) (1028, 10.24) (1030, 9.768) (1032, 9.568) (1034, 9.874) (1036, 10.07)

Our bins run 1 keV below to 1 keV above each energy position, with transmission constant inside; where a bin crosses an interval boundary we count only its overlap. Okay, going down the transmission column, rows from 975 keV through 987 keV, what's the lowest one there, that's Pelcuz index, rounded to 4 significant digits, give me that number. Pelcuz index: 7.711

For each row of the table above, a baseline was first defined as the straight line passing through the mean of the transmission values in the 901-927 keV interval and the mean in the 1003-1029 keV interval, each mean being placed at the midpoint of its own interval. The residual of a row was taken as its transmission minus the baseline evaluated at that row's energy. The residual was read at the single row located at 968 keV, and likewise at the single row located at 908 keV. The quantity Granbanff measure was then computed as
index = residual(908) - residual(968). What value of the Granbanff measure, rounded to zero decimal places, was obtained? 3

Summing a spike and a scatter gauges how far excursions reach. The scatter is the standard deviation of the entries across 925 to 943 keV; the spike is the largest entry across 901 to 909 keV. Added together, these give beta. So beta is 13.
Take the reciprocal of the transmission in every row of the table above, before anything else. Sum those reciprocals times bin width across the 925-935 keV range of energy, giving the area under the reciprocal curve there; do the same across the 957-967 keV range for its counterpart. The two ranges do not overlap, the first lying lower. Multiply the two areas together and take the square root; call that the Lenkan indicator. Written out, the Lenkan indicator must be 1.9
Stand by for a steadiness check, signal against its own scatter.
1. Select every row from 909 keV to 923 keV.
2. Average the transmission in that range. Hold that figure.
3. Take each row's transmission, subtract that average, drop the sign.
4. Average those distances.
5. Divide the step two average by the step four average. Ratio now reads 5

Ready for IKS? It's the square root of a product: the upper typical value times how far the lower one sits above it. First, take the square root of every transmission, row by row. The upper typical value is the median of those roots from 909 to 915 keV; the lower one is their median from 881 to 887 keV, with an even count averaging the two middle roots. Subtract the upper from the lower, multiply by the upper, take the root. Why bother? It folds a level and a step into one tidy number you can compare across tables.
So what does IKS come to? 1.46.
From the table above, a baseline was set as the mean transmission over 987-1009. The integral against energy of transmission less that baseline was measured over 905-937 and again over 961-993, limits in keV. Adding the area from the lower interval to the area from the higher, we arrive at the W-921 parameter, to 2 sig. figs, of -98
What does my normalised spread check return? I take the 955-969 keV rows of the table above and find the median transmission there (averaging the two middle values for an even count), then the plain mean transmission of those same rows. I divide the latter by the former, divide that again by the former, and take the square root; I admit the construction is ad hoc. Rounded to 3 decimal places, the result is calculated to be 0.336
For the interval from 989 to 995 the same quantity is 0.335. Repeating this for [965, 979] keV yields 0.353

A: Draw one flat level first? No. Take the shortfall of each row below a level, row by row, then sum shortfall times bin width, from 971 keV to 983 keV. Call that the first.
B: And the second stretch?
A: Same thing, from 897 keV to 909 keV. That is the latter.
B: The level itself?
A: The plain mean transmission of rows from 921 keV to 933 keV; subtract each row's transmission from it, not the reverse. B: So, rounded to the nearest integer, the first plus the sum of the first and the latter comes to -206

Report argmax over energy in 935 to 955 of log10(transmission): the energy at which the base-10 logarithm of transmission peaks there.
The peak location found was 954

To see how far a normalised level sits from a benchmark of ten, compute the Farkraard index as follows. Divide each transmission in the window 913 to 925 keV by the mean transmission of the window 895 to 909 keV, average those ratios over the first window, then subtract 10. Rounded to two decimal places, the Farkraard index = -9.46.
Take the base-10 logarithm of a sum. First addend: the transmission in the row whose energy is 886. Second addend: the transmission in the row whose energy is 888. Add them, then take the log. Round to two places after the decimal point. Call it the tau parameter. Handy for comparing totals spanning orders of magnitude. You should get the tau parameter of 1.46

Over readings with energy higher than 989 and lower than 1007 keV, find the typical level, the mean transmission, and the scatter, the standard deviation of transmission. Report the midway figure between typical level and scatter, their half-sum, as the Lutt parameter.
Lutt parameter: 4.6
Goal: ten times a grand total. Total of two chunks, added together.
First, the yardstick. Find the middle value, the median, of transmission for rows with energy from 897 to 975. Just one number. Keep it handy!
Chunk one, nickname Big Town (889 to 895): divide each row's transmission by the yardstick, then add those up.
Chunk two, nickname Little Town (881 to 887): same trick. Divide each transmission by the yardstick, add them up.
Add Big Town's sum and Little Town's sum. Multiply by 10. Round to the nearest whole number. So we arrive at 99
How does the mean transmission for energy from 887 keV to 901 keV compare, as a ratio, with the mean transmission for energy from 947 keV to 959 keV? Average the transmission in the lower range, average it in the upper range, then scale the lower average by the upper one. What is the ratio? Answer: 1.5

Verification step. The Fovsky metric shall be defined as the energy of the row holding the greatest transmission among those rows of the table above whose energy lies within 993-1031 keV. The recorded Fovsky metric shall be 1028 keV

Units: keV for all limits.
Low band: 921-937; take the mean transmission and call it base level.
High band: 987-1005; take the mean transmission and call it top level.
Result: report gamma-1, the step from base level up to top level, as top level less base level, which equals 5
